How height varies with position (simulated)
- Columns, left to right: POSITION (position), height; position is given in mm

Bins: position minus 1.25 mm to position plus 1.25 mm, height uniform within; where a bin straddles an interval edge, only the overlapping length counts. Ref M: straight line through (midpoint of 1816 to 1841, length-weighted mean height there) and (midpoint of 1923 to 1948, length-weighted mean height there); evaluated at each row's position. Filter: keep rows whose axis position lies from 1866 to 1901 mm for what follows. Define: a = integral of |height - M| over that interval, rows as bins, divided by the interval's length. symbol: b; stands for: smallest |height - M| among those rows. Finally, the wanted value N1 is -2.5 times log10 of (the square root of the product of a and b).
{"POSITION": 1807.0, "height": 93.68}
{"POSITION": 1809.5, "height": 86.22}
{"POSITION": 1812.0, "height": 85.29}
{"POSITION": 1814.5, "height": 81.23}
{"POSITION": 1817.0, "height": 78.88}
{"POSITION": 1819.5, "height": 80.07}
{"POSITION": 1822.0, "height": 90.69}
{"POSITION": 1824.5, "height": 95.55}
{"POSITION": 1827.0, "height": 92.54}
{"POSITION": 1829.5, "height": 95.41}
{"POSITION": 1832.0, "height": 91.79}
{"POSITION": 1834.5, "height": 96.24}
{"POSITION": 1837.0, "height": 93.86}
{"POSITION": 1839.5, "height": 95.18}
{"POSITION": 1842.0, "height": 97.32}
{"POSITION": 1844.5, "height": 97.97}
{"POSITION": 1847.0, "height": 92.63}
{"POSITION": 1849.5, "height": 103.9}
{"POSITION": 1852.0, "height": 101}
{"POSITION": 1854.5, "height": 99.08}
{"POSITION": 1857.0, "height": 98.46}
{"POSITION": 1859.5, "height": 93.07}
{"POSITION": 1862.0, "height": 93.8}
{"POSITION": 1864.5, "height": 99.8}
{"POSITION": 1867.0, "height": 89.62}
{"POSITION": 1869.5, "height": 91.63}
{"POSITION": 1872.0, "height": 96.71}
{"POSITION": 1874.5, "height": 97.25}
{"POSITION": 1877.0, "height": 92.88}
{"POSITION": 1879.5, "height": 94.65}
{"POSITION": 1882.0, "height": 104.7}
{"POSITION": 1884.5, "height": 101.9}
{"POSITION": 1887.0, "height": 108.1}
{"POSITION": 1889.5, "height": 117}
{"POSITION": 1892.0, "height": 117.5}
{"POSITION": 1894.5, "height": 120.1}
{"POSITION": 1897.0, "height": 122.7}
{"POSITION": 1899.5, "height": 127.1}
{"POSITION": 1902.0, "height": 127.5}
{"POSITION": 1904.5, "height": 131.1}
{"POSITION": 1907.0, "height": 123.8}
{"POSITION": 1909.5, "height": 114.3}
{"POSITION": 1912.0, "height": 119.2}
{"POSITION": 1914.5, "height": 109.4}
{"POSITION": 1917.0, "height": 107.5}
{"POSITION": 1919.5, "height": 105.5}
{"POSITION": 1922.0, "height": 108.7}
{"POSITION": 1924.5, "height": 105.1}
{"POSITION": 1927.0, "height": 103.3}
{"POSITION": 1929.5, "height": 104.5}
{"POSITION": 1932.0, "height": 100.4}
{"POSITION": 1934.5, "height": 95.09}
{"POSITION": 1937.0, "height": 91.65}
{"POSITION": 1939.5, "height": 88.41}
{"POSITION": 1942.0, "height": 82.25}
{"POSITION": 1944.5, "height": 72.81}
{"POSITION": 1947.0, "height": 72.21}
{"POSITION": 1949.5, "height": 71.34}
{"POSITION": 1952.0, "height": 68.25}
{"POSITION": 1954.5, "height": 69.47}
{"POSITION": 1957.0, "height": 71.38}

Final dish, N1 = -0.4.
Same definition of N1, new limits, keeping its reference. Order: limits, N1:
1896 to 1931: -3.0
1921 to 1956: -0.7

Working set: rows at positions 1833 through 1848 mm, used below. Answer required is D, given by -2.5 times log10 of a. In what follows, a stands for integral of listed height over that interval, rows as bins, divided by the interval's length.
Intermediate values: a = 96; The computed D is -4.95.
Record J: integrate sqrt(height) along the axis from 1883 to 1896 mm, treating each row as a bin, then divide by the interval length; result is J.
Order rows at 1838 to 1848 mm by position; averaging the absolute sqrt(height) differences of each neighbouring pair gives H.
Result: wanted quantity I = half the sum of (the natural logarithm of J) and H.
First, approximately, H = 0.14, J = 10.6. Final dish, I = 1.25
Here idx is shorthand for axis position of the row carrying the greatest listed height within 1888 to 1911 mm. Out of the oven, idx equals 1904.5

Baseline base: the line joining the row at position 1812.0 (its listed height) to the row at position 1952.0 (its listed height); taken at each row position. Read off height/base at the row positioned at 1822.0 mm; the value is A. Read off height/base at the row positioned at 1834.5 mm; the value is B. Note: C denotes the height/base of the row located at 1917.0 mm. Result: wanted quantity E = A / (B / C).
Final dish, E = 1.37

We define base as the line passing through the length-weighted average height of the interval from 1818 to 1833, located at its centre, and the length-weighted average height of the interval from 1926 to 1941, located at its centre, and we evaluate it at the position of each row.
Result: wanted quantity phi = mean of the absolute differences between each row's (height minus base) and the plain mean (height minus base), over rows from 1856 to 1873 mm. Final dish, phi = 3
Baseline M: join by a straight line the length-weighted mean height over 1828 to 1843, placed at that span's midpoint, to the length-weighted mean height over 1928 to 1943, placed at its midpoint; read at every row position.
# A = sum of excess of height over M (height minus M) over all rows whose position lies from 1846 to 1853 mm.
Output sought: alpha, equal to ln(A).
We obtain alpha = 2.6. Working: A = 13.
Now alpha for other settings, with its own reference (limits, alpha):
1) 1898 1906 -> 4.6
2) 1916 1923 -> 3.7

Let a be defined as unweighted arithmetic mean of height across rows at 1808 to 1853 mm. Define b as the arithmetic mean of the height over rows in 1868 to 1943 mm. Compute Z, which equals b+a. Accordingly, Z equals 199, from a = 92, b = 107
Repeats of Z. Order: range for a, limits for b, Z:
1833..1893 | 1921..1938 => 200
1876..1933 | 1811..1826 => 197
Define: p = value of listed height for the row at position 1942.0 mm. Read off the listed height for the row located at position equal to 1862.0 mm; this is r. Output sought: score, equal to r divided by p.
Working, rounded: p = 82.25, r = 93.8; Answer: 1.14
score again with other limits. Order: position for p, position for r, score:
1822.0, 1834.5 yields 1.06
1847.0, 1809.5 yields 0.93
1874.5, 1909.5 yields 1.18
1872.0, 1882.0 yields 1.08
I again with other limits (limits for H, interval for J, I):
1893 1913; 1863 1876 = 1.24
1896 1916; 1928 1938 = 1.28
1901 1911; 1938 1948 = 1.25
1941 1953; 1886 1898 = 1.29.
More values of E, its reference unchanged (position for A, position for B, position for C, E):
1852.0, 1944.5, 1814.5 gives 1.14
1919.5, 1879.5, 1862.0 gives 1.41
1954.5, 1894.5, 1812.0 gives 0.64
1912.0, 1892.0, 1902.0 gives 1.80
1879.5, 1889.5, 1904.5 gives 1.41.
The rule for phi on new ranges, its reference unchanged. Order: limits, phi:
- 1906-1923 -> 6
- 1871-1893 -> 7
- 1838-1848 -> 2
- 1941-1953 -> 4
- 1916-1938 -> 5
